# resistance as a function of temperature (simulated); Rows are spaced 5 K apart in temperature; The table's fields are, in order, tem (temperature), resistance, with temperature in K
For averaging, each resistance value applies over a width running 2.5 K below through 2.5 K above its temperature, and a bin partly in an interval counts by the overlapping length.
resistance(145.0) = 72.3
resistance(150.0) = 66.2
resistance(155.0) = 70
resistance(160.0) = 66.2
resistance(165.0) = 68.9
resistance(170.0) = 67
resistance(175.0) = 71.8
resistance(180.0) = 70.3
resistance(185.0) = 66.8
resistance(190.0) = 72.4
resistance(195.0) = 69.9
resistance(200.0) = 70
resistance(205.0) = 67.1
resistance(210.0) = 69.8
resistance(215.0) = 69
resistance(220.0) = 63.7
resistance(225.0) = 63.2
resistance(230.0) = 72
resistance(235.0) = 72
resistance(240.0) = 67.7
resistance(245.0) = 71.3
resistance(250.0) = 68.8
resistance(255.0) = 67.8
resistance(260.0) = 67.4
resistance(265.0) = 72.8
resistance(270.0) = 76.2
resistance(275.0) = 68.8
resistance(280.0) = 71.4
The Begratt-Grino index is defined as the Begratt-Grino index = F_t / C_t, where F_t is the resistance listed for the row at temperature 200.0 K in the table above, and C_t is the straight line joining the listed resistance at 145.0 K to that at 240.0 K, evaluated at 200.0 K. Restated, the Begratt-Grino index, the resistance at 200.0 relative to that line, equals 1.01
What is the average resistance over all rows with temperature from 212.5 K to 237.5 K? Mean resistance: 68.0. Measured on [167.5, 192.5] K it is 69.7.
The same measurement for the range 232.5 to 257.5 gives 69.5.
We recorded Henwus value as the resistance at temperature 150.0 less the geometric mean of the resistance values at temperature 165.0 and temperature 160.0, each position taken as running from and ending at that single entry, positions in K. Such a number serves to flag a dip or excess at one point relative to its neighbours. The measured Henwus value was -1.3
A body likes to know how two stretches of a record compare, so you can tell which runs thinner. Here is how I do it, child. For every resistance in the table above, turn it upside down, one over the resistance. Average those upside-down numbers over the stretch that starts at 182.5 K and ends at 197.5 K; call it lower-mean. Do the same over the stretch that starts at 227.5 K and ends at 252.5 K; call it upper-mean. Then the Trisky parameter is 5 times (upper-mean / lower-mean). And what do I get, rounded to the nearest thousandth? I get 4.951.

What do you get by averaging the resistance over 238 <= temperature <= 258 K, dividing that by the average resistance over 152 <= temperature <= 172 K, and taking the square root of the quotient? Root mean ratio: 1.01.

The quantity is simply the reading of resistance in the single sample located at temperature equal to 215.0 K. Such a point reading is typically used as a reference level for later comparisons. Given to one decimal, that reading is 69.0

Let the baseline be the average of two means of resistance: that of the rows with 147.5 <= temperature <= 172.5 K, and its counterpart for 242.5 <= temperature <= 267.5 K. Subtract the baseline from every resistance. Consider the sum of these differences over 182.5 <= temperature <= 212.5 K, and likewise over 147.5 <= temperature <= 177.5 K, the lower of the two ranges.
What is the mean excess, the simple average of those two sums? 1.2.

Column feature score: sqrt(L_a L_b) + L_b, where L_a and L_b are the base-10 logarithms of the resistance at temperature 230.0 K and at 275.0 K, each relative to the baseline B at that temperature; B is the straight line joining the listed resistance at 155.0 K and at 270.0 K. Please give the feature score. -0.02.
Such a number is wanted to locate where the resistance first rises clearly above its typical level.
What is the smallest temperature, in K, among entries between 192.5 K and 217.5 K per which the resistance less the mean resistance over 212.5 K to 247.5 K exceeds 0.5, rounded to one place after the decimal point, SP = 195.0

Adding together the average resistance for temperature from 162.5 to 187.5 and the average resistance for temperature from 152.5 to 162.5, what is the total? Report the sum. 137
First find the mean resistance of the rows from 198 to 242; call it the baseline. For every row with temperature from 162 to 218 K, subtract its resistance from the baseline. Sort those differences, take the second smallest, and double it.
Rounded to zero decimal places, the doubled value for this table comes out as -7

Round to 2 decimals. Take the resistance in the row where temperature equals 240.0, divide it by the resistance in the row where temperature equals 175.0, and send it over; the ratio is 0.94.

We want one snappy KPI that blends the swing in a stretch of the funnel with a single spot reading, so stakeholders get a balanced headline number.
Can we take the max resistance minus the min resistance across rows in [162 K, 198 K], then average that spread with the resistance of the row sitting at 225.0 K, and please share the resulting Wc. 34.4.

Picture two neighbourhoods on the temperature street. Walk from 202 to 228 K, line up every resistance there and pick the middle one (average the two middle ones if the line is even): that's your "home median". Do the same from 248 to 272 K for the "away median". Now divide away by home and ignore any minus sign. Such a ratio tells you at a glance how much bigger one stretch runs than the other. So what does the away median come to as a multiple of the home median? 1.025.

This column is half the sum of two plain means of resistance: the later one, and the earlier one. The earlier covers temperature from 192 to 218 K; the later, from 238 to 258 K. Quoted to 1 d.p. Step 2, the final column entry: 69.0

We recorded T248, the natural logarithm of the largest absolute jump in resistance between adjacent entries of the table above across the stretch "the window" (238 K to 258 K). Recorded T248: 1.28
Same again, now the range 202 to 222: 1.67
